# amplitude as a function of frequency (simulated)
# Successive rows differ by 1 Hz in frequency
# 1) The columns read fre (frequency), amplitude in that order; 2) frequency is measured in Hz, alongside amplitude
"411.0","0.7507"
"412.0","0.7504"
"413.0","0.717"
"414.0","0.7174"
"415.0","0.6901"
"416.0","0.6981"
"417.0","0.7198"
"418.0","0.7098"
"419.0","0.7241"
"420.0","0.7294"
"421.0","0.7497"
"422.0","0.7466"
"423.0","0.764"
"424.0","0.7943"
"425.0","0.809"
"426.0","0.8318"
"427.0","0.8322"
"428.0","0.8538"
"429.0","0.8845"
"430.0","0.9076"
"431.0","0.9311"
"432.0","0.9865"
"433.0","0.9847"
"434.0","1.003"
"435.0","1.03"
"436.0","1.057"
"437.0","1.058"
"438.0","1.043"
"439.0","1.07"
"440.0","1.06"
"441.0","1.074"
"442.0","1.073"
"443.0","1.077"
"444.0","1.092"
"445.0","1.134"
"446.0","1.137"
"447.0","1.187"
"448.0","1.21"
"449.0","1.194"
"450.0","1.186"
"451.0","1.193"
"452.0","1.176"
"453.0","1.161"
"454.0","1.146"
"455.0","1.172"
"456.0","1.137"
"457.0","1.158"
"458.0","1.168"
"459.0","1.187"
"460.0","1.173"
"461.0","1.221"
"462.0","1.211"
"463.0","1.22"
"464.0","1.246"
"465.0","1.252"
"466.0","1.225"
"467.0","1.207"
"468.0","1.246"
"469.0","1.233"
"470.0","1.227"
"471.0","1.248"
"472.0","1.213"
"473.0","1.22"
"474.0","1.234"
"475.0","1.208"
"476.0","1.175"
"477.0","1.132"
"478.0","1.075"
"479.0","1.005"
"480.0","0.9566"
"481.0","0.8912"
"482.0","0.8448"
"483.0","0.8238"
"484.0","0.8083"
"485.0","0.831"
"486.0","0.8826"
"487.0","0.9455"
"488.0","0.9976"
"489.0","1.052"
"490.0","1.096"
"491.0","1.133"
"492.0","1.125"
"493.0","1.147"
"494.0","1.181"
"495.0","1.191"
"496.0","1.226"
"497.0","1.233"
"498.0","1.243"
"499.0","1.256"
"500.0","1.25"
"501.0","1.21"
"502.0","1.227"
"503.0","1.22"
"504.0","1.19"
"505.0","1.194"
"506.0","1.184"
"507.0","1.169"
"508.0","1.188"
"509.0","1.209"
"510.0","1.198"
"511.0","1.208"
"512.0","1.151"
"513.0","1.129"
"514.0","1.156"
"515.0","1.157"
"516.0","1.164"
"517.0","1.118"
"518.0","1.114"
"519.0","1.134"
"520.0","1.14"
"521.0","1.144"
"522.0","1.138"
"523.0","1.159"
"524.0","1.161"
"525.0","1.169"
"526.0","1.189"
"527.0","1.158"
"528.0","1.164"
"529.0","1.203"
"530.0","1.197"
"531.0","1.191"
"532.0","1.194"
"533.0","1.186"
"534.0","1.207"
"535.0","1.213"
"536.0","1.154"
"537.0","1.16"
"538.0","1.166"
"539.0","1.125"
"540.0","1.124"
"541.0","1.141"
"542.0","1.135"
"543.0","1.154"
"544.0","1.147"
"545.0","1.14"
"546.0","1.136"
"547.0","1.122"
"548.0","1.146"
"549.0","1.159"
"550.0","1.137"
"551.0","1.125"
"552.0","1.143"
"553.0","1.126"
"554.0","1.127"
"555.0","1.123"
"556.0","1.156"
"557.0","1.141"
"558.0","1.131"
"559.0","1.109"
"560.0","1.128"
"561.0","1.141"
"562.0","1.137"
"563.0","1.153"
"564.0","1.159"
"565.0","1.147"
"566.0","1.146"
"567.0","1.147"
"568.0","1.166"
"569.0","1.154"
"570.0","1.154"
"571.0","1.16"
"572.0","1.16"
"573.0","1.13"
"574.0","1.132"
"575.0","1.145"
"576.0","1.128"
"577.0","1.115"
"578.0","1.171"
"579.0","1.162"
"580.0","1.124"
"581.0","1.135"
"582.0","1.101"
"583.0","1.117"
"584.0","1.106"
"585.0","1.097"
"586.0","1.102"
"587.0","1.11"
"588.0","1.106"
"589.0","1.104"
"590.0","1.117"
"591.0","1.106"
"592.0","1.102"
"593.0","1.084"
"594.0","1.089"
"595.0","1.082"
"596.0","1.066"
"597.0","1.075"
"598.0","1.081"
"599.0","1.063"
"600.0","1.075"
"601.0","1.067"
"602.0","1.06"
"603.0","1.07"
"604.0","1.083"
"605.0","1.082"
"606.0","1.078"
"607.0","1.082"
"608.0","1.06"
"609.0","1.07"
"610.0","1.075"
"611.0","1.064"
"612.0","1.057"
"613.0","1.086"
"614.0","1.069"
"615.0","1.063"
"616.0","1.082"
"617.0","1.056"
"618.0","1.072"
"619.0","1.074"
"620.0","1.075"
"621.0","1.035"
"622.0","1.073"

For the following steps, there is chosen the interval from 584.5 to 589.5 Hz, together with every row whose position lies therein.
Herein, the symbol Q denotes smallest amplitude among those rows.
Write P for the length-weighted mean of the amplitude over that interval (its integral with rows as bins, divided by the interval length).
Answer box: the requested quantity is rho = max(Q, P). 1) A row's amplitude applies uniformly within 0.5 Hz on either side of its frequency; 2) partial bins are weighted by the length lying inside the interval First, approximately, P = 1.10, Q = 1.097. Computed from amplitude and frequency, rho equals 1.10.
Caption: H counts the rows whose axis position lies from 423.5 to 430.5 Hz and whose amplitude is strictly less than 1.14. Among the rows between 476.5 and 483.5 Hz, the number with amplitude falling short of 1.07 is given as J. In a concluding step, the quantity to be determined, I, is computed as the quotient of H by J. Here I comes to 1.4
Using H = 7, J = 5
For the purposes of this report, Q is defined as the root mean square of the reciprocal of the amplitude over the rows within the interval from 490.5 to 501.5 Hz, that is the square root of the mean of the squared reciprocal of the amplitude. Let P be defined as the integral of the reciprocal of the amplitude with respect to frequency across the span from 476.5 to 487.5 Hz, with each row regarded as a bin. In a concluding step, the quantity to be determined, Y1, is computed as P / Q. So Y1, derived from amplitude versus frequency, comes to 14.4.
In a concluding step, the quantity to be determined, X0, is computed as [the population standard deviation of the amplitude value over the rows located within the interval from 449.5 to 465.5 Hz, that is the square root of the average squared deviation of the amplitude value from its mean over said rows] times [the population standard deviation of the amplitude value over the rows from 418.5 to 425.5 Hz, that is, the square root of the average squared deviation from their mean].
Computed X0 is 0.0010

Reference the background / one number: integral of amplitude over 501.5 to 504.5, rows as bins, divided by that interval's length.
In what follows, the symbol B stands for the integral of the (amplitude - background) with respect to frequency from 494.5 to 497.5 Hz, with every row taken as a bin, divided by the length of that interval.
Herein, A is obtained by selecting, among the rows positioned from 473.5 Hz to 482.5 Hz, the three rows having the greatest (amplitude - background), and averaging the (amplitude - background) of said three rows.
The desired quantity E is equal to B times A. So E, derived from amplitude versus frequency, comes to 0.000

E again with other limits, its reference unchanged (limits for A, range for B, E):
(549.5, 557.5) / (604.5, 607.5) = 0.009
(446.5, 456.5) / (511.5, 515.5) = 0.001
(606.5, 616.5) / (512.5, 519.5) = 0.009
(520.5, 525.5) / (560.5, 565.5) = 0.003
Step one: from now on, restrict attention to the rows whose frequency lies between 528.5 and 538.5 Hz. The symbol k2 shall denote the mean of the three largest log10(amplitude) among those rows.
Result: 0.082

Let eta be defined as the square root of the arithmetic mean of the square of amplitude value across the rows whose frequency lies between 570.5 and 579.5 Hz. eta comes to 1.14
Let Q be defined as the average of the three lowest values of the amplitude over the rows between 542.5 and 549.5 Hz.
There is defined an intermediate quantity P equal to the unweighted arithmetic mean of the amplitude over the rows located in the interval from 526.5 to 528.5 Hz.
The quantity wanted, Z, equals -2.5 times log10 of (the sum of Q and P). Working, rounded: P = 1.161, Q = 1.13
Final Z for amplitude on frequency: -0.901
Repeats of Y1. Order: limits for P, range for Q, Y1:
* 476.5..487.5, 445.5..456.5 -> 14.1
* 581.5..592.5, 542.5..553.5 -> 11.3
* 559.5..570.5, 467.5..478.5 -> 11.5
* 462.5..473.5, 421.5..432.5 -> 7.5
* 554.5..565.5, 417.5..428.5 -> 7.5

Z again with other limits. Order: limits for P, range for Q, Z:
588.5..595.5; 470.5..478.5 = -0.868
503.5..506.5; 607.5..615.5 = -0.880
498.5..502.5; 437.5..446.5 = -0.901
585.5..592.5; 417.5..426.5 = -0.655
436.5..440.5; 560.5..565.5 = -0.856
